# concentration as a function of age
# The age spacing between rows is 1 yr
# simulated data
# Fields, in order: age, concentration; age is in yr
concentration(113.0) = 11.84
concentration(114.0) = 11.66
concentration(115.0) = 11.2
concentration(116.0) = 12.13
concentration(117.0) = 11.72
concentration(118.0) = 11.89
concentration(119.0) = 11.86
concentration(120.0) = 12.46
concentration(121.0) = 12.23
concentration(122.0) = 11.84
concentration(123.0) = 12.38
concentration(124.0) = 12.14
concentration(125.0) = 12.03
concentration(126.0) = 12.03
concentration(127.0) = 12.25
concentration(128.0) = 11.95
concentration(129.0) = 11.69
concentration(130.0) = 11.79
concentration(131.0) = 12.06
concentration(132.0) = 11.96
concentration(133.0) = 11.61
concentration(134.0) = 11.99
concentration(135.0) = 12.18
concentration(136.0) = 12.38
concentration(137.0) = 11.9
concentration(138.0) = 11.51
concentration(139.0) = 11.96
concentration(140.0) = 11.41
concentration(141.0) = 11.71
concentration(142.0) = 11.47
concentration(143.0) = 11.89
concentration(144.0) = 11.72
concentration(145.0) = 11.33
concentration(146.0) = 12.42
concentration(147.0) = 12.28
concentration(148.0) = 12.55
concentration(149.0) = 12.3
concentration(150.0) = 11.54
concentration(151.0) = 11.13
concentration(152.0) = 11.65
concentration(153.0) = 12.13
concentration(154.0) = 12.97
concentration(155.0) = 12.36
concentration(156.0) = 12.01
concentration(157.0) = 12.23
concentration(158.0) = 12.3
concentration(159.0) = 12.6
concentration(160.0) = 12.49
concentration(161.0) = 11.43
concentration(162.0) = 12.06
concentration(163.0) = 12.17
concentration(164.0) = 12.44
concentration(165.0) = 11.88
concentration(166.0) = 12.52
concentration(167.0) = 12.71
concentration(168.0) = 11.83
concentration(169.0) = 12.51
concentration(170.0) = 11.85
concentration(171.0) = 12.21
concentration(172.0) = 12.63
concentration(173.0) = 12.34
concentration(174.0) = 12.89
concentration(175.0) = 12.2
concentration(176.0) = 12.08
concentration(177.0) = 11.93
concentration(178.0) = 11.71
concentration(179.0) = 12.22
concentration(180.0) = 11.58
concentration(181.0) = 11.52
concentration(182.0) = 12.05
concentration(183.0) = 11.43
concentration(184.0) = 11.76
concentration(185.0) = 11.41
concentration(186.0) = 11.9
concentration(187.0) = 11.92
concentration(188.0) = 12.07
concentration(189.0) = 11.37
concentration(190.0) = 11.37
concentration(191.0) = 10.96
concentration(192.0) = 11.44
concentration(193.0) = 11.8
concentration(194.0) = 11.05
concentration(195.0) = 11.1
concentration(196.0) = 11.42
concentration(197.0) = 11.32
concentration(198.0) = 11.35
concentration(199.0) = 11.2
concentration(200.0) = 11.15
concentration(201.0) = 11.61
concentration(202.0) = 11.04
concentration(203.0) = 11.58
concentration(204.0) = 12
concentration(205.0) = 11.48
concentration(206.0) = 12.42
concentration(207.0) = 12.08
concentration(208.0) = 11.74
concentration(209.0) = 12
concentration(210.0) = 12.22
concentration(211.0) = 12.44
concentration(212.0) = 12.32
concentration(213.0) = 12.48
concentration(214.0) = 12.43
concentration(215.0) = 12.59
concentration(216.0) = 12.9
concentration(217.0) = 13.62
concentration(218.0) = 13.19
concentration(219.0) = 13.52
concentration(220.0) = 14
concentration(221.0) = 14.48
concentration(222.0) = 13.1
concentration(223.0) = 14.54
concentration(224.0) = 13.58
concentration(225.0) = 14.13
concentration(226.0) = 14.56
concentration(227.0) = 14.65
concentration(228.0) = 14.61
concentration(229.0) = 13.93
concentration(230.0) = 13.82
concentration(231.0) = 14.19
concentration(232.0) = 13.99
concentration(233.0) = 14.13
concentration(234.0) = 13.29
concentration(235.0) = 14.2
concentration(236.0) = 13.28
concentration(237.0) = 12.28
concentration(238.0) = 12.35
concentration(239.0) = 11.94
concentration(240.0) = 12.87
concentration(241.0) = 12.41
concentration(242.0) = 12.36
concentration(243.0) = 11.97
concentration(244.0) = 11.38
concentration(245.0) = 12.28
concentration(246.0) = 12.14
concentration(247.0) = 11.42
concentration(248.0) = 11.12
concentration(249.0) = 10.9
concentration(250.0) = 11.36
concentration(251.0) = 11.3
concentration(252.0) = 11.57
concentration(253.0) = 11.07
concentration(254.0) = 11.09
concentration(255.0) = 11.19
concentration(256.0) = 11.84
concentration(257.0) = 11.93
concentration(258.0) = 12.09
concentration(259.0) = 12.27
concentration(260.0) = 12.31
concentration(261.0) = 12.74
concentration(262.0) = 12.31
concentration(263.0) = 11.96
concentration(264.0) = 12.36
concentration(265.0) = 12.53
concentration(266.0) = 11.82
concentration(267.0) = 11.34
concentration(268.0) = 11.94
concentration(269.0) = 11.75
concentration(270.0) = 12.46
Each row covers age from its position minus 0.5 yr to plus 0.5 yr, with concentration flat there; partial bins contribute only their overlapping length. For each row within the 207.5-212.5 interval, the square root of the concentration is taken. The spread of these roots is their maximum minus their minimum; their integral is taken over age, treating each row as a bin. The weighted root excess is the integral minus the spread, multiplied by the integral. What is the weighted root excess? 302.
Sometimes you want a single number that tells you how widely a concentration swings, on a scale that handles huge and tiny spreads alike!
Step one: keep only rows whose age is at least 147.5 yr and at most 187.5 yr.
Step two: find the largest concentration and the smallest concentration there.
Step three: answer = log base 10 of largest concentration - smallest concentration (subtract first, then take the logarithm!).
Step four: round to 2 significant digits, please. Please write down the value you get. 0.26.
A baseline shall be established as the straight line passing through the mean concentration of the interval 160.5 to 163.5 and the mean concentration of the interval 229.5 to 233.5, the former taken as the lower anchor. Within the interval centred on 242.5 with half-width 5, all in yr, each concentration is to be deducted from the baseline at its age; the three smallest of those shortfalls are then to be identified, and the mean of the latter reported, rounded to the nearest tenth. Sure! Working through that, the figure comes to 1.7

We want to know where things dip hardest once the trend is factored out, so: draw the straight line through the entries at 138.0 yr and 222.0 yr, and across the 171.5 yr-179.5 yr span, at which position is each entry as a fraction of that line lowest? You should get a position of 178.0 yr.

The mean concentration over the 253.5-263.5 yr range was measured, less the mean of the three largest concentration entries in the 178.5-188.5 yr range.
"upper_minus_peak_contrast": -0.14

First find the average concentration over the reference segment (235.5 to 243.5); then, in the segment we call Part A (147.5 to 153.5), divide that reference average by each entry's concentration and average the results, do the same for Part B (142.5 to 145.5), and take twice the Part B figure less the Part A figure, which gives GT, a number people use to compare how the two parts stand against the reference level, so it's 1.09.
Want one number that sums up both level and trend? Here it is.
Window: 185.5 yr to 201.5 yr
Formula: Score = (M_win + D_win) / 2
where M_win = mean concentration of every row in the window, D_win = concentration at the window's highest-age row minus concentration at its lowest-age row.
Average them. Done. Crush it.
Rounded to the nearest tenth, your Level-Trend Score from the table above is 5.6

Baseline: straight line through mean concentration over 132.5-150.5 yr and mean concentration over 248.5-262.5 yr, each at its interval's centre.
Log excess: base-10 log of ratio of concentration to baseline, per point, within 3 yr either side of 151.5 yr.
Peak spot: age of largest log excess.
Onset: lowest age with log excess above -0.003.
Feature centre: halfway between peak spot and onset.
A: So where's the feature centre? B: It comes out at 151.5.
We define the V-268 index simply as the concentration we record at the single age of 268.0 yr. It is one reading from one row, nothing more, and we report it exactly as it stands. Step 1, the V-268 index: 11.94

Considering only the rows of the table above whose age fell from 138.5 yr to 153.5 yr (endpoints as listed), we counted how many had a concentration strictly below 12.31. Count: 13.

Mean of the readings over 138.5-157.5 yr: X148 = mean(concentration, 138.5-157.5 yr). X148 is 12.0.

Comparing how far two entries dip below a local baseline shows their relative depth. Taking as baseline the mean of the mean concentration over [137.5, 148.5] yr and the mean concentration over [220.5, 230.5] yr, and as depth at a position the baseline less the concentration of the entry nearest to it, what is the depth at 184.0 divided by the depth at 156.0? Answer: 1.3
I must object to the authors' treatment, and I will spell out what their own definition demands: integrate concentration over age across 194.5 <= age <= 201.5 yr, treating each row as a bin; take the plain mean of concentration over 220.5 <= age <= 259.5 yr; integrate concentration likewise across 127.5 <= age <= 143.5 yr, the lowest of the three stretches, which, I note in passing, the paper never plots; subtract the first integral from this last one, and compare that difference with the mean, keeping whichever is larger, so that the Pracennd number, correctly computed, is 110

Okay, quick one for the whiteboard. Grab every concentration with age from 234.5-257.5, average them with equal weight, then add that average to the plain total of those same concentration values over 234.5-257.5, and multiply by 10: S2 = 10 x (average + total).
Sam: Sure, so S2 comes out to 2862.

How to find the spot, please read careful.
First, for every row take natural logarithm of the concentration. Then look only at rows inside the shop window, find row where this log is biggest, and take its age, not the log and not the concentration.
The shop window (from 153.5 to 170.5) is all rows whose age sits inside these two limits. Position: 154.0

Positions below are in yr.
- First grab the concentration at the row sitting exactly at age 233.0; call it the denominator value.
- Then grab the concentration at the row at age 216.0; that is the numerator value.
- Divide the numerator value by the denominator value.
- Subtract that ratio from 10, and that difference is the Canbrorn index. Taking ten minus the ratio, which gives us 9.09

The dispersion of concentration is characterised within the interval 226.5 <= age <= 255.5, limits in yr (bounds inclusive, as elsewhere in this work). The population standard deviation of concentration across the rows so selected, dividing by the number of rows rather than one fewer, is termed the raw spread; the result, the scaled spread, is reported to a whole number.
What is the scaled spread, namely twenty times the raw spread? 24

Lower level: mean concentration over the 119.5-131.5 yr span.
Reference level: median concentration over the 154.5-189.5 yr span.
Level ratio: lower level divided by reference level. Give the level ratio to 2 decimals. 1.00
